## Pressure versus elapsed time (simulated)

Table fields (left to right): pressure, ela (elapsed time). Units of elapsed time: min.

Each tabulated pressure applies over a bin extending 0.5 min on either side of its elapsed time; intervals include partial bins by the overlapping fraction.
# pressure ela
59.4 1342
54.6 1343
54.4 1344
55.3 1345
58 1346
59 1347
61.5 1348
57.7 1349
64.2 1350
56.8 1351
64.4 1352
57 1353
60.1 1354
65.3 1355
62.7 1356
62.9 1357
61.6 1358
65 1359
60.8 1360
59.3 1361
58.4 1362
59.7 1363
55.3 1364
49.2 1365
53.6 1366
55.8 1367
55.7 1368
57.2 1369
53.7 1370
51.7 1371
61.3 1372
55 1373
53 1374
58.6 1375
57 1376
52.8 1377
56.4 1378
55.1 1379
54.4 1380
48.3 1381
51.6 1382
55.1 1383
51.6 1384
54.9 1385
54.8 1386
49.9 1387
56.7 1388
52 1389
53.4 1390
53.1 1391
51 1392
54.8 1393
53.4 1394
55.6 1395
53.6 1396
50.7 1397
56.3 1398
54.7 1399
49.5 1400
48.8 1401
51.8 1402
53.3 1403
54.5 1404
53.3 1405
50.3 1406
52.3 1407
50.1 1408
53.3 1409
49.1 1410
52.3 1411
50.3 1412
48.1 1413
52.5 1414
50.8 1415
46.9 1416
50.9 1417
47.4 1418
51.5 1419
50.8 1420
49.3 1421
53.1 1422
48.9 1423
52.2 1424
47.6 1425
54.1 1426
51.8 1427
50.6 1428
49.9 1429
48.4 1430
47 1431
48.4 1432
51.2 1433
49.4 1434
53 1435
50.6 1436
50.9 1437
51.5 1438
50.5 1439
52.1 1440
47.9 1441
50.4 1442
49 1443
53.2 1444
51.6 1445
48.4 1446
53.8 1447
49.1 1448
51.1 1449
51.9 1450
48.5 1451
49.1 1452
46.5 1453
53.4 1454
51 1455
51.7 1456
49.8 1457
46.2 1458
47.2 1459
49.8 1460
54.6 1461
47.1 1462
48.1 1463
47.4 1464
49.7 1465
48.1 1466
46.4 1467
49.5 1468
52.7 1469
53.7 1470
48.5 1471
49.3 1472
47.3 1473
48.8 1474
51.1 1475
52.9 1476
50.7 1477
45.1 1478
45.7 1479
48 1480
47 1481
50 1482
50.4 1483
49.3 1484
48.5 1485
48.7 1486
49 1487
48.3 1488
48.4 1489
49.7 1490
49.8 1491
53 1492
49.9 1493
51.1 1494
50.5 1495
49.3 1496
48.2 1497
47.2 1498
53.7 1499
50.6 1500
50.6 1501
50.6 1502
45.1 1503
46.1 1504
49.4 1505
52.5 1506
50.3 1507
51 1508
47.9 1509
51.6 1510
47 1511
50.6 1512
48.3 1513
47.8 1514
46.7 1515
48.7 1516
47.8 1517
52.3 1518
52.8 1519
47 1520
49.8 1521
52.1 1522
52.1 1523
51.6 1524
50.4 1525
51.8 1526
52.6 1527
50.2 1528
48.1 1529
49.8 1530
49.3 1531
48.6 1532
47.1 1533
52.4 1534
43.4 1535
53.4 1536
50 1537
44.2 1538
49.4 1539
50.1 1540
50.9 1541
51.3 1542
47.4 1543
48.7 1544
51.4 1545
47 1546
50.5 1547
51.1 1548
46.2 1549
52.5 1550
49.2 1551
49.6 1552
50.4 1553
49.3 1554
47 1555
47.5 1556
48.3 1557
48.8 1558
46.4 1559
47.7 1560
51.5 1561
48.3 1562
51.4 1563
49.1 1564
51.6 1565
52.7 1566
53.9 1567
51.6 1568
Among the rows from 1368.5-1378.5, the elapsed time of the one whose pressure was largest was 1372 min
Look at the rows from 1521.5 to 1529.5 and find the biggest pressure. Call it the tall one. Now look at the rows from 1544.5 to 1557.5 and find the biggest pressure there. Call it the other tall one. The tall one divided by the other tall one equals 1.00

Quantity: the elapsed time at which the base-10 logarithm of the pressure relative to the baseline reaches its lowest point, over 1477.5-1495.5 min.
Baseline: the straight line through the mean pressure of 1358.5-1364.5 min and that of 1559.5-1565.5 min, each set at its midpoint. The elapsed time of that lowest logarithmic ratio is 1478 min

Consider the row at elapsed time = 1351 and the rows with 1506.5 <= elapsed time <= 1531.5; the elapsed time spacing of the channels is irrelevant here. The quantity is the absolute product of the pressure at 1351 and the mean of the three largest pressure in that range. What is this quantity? 2986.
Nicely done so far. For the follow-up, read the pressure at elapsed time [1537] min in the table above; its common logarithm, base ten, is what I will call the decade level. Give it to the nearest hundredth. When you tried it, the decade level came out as 1.70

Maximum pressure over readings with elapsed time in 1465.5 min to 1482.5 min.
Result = 53.7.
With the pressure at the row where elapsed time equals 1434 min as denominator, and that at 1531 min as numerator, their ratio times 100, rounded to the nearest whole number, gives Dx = 100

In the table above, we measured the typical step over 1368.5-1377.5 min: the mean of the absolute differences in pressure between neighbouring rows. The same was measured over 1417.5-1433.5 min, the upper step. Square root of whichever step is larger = 2.09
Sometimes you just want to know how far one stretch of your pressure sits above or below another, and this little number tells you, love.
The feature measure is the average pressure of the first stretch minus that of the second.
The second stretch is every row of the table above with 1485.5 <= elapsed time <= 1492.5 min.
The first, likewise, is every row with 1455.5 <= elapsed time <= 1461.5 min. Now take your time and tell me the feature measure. 0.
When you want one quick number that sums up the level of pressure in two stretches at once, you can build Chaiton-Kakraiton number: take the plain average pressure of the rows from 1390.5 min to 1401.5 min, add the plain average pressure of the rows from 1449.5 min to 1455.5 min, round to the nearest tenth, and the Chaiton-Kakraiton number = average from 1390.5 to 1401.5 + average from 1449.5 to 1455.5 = 102.9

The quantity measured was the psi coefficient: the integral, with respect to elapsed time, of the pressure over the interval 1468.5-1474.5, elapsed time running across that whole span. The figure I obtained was 300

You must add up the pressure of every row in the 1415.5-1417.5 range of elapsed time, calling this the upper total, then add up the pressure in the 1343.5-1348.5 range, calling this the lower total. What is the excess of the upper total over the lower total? -190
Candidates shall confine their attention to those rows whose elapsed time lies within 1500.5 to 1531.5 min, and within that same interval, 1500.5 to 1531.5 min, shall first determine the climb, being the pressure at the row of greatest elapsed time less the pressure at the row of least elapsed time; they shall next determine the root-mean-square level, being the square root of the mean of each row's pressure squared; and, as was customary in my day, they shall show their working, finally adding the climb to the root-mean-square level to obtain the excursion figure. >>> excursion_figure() 48.5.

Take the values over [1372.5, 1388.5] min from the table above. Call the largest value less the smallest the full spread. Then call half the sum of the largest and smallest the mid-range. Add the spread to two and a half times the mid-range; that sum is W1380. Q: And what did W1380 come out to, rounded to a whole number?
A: 144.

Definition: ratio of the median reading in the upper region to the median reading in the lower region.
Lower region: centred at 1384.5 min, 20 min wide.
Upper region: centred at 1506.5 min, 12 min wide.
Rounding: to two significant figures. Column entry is 0.94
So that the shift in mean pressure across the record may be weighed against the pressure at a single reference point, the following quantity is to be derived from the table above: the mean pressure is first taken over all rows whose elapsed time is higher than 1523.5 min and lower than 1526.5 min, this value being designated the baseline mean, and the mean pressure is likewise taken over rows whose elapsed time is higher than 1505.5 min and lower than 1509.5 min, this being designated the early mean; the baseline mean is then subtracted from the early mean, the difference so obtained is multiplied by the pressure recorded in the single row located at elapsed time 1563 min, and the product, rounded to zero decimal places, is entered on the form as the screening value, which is -43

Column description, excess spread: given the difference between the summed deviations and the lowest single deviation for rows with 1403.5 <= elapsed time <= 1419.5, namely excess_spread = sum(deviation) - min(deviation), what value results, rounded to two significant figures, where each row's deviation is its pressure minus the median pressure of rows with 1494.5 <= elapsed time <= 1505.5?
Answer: 26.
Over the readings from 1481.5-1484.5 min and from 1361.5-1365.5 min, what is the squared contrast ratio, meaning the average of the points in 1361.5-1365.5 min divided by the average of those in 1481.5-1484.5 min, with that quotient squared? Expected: 1.24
